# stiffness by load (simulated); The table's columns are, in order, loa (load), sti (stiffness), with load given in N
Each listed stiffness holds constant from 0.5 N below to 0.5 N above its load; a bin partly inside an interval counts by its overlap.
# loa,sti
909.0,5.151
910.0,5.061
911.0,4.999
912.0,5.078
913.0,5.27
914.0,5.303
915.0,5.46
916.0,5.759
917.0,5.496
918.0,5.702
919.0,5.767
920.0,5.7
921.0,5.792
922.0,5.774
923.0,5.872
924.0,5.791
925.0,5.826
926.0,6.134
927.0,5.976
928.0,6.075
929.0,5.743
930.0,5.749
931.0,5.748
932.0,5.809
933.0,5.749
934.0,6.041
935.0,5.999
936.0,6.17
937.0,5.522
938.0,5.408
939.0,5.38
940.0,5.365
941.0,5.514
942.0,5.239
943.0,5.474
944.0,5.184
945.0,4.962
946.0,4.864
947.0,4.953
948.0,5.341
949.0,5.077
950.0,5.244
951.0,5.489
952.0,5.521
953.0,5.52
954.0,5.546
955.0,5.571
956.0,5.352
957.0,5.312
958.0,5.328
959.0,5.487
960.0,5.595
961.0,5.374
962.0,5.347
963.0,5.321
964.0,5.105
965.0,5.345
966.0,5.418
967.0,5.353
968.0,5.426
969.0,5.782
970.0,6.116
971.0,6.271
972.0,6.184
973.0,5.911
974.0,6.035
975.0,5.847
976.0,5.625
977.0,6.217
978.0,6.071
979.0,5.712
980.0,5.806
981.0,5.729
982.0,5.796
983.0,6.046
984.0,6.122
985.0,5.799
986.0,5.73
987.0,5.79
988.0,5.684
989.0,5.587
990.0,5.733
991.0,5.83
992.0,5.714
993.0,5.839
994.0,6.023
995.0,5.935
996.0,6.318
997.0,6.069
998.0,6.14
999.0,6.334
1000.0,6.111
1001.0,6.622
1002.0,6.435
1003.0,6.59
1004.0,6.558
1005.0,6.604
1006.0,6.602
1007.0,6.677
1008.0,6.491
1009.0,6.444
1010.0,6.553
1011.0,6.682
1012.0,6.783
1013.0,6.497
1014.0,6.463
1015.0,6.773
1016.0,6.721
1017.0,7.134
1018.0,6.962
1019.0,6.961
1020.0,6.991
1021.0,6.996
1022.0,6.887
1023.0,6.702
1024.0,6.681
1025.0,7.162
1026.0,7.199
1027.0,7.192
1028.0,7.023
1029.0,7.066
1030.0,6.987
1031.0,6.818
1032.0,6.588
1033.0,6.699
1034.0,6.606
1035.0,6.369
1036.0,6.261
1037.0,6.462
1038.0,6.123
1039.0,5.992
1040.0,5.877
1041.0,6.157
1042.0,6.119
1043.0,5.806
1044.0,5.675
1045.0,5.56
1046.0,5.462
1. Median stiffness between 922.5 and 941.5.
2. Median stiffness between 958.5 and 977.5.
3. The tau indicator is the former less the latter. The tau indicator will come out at 0.2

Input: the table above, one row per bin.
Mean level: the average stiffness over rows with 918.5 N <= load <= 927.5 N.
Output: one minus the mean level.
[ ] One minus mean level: -4.8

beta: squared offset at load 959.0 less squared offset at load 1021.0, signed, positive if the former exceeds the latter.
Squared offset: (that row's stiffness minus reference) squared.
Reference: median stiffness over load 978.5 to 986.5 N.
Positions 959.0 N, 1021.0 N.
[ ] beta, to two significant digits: -1.3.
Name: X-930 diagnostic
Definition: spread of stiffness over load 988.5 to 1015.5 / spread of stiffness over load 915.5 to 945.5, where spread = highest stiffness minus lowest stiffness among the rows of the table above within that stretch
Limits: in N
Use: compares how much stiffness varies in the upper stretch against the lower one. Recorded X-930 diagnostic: 0.99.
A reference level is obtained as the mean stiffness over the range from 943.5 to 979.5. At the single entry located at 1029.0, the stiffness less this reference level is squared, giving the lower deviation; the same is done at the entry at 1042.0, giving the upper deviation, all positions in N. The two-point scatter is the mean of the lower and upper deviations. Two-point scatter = 1.4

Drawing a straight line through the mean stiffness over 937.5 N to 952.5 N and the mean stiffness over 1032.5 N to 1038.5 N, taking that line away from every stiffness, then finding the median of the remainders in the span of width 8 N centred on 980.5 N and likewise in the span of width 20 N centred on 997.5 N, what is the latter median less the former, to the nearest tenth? 0.0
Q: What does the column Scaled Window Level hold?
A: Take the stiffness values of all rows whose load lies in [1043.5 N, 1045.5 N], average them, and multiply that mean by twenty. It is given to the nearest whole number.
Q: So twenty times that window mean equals 112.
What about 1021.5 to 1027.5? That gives 139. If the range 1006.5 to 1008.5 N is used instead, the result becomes 132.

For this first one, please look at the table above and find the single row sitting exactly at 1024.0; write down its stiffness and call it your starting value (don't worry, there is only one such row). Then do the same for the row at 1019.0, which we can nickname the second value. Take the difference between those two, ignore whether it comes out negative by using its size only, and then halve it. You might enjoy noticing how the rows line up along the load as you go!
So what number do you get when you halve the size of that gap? 0.14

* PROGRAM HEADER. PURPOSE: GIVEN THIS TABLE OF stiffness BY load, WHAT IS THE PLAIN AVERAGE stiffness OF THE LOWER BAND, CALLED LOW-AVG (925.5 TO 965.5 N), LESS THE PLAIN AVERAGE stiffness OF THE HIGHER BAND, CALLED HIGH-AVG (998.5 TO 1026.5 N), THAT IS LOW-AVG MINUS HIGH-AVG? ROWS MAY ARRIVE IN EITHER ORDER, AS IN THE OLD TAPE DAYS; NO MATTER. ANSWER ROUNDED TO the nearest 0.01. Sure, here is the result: -1.20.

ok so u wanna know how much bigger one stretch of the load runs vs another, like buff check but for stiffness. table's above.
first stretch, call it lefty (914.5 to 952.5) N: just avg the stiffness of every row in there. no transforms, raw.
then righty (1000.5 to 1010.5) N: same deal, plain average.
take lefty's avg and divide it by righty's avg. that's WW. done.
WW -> 0.85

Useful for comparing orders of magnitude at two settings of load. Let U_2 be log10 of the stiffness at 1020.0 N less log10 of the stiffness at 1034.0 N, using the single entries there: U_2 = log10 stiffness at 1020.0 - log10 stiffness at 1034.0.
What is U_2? 0.02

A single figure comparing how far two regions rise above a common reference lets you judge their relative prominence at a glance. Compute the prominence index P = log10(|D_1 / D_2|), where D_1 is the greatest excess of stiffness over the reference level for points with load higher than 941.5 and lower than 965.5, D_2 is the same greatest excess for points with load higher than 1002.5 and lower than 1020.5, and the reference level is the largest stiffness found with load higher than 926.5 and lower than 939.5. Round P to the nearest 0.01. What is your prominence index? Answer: -0.22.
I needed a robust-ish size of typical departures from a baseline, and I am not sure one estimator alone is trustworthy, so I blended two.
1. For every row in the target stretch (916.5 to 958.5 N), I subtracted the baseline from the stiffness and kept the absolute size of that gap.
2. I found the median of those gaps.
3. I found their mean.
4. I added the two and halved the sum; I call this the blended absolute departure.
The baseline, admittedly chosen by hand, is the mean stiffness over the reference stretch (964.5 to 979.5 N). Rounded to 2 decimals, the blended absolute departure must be 0.31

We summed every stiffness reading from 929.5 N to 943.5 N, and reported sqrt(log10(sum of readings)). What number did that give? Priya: 1.38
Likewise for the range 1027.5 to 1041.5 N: 1.40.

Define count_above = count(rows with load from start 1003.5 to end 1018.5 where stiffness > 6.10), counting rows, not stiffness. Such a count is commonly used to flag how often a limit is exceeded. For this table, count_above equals 15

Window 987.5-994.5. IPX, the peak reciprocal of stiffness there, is 0.179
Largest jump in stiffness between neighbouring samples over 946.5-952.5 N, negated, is -0.39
